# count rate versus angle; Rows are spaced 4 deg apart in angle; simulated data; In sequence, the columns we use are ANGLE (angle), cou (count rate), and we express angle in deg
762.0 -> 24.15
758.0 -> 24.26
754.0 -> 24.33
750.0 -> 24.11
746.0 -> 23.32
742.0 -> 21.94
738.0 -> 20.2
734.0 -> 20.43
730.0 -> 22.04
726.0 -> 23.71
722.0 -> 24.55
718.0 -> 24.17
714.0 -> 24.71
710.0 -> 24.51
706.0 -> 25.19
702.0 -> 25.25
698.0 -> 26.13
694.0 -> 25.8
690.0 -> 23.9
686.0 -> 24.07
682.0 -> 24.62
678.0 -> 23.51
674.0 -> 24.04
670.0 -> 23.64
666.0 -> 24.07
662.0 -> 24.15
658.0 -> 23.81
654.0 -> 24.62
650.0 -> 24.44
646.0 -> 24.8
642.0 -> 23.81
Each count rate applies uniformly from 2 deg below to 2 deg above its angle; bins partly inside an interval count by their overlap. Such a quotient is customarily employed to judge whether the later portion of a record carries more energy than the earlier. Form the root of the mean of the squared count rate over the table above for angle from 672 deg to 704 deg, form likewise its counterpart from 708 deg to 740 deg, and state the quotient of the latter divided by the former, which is 0.94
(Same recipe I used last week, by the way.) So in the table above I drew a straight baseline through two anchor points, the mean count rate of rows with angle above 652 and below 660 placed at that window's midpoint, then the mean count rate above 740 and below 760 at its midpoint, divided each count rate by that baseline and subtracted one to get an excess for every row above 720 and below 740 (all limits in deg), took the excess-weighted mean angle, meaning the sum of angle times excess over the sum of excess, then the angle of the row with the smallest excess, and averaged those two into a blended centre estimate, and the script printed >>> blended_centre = 737.0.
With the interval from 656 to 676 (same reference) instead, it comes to 667.6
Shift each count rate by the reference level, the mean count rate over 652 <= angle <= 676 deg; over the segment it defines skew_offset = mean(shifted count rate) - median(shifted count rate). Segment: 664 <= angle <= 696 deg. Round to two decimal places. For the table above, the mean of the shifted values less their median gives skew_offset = 0.15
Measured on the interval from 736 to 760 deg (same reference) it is -0.69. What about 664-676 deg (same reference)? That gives -0.12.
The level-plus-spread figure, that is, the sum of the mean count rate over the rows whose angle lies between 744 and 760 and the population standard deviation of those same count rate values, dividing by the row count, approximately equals 24.4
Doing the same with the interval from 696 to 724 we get 25.5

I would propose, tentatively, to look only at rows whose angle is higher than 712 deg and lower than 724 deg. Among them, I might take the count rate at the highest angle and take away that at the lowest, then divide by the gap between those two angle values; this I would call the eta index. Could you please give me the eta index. -0.02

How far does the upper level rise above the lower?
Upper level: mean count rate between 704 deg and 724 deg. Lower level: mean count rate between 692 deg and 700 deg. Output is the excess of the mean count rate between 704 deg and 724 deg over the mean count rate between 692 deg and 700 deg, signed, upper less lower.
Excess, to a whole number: -1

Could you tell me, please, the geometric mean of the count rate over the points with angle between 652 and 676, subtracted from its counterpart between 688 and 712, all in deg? 1.07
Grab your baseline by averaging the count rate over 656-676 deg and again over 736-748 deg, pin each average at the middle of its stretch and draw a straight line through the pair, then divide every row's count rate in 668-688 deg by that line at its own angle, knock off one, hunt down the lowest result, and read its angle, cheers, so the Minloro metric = 670.0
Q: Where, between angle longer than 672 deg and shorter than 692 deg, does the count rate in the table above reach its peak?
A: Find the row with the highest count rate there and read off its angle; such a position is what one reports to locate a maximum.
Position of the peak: 682.0 deg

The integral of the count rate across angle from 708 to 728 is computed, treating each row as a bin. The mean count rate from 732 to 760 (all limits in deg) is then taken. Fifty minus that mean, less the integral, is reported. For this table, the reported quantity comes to -459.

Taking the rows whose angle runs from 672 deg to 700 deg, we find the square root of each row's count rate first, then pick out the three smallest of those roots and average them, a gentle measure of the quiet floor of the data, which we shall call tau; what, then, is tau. 4.88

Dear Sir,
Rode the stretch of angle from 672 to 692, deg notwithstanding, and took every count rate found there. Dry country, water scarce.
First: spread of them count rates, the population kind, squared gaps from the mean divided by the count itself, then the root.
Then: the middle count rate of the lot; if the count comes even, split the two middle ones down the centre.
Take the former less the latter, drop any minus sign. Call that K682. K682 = 23.7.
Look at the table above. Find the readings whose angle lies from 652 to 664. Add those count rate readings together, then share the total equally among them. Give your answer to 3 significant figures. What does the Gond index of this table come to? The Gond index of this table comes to 24.2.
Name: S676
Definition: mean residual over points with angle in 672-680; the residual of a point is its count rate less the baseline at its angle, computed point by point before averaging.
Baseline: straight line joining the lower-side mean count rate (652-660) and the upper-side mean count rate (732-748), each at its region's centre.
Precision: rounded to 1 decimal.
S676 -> 0.2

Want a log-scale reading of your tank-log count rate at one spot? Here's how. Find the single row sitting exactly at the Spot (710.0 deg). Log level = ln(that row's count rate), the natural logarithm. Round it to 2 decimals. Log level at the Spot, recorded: 3.20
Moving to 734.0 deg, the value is 3.02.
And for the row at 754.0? 3.19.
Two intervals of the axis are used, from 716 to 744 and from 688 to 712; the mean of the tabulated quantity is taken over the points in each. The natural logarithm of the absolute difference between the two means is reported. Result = 1.0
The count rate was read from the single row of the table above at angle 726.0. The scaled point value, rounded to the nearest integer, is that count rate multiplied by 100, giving 2371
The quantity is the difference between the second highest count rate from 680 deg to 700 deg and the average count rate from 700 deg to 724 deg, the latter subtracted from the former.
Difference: 1.1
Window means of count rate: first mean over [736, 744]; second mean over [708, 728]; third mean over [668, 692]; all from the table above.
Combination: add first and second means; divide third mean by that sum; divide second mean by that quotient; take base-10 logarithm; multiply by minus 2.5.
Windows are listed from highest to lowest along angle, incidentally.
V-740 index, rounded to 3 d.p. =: -4.159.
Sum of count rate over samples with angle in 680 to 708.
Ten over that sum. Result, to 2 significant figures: 0.057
